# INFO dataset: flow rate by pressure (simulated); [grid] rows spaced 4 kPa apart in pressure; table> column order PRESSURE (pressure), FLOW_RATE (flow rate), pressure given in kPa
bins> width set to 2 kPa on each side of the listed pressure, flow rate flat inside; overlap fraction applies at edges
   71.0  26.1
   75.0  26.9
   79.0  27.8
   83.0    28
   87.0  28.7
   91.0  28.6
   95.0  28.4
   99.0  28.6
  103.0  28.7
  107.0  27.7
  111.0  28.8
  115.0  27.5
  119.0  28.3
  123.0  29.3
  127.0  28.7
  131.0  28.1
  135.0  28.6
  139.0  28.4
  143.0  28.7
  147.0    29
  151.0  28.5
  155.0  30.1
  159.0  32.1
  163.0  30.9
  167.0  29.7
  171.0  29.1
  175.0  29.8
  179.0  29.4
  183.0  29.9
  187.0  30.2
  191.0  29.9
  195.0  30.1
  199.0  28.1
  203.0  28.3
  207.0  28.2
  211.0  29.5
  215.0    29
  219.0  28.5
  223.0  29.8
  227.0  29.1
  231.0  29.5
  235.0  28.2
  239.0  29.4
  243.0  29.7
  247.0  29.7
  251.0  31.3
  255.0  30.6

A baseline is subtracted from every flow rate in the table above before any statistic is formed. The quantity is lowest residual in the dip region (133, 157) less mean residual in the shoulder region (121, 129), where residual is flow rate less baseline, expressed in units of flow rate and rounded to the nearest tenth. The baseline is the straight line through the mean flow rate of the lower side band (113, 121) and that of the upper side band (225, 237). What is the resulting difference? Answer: -0.7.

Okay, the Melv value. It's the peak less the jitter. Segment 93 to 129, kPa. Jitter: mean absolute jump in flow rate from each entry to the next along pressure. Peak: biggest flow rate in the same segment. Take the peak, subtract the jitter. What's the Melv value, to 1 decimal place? 28.5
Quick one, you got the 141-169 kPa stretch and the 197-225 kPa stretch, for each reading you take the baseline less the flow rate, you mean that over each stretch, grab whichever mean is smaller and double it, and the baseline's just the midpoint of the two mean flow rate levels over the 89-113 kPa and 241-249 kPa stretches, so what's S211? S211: -1.55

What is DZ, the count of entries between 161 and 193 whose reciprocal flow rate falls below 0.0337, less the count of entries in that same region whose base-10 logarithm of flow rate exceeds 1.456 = -2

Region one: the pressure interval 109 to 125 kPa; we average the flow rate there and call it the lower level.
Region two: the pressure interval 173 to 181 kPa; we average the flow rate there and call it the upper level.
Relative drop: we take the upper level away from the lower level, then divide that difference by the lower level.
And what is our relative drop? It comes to -0.04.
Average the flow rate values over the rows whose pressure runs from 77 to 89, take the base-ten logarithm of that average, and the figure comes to 1.45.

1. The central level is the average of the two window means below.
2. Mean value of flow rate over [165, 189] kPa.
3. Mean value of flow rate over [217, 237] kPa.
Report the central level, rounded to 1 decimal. 29.4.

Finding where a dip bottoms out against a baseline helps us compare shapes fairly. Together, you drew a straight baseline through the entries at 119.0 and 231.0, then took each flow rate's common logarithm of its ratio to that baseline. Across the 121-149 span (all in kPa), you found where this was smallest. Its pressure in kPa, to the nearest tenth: 131.0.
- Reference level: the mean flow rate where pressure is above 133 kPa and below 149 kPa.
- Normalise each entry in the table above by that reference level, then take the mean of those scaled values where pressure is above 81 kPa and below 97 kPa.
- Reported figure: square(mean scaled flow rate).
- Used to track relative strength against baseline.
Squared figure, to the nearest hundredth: 0.98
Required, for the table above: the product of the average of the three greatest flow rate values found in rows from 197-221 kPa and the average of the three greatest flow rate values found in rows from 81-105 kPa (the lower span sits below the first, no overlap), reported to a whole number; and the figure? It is 831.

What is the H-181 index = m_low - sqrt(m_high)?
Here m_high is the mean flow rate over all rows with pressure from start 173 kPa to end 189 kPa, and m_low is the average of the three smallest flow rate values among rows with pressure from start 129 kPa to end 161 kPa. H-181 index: 22.9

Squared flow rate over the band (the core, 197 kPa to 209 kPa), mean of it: 795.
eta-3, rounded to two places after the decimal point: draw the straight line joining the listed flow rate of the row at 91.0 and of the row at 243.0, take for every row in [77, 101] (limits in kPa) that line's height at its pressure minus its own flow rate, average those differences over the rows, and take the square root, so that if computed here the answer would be 0.49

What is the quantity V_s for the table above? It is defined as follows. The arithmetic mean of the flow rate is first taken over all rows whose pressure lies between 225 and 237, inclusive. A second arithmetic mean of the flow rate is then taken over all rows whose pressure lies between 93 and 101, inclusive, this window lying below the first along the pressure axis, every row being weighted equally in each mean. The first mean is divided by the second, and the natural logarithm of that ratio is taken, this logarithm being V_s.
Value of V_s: 0.015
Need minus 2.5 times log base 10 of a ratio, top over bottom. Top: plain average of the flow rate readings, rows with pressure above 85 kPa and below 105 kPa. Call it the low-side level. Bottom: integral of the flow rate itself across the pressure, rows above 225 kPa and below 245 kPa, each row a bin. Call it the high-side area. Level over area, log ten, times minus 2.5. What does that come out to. 3.27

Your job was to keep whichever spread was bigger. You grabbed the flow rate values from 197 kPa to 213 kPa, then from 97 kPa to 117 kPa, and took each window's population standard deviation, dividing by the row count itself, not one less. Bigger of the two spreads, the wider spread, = 0.57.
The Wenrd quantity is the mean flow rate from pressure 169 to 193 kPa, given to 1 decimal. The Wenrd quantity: 29.7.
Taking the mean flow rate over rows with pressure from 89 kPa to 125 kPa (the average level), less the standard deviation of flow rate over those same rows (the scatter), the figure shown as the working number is 27.9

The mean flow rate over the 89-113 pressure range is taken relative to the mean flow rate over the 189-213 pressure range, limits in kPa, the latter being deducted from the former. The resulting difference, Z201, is -0.55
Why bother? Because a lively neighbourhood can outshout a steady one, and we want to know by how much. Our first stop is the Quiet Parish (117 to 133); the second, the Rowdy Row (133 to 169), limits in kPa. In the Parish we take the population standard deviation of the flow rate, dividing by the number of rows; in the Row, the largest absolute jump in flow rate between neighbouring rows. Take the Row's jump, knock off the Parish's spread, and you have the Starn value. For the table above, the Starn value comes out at 1.5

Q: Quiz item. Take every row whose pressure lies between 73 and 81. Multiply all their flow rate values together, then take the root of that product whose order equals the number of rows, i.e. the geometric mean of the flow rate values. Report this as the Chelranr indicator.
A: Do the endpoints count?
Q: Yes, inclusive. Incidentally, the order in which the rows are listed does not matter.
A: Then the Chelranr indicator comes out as 27.3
